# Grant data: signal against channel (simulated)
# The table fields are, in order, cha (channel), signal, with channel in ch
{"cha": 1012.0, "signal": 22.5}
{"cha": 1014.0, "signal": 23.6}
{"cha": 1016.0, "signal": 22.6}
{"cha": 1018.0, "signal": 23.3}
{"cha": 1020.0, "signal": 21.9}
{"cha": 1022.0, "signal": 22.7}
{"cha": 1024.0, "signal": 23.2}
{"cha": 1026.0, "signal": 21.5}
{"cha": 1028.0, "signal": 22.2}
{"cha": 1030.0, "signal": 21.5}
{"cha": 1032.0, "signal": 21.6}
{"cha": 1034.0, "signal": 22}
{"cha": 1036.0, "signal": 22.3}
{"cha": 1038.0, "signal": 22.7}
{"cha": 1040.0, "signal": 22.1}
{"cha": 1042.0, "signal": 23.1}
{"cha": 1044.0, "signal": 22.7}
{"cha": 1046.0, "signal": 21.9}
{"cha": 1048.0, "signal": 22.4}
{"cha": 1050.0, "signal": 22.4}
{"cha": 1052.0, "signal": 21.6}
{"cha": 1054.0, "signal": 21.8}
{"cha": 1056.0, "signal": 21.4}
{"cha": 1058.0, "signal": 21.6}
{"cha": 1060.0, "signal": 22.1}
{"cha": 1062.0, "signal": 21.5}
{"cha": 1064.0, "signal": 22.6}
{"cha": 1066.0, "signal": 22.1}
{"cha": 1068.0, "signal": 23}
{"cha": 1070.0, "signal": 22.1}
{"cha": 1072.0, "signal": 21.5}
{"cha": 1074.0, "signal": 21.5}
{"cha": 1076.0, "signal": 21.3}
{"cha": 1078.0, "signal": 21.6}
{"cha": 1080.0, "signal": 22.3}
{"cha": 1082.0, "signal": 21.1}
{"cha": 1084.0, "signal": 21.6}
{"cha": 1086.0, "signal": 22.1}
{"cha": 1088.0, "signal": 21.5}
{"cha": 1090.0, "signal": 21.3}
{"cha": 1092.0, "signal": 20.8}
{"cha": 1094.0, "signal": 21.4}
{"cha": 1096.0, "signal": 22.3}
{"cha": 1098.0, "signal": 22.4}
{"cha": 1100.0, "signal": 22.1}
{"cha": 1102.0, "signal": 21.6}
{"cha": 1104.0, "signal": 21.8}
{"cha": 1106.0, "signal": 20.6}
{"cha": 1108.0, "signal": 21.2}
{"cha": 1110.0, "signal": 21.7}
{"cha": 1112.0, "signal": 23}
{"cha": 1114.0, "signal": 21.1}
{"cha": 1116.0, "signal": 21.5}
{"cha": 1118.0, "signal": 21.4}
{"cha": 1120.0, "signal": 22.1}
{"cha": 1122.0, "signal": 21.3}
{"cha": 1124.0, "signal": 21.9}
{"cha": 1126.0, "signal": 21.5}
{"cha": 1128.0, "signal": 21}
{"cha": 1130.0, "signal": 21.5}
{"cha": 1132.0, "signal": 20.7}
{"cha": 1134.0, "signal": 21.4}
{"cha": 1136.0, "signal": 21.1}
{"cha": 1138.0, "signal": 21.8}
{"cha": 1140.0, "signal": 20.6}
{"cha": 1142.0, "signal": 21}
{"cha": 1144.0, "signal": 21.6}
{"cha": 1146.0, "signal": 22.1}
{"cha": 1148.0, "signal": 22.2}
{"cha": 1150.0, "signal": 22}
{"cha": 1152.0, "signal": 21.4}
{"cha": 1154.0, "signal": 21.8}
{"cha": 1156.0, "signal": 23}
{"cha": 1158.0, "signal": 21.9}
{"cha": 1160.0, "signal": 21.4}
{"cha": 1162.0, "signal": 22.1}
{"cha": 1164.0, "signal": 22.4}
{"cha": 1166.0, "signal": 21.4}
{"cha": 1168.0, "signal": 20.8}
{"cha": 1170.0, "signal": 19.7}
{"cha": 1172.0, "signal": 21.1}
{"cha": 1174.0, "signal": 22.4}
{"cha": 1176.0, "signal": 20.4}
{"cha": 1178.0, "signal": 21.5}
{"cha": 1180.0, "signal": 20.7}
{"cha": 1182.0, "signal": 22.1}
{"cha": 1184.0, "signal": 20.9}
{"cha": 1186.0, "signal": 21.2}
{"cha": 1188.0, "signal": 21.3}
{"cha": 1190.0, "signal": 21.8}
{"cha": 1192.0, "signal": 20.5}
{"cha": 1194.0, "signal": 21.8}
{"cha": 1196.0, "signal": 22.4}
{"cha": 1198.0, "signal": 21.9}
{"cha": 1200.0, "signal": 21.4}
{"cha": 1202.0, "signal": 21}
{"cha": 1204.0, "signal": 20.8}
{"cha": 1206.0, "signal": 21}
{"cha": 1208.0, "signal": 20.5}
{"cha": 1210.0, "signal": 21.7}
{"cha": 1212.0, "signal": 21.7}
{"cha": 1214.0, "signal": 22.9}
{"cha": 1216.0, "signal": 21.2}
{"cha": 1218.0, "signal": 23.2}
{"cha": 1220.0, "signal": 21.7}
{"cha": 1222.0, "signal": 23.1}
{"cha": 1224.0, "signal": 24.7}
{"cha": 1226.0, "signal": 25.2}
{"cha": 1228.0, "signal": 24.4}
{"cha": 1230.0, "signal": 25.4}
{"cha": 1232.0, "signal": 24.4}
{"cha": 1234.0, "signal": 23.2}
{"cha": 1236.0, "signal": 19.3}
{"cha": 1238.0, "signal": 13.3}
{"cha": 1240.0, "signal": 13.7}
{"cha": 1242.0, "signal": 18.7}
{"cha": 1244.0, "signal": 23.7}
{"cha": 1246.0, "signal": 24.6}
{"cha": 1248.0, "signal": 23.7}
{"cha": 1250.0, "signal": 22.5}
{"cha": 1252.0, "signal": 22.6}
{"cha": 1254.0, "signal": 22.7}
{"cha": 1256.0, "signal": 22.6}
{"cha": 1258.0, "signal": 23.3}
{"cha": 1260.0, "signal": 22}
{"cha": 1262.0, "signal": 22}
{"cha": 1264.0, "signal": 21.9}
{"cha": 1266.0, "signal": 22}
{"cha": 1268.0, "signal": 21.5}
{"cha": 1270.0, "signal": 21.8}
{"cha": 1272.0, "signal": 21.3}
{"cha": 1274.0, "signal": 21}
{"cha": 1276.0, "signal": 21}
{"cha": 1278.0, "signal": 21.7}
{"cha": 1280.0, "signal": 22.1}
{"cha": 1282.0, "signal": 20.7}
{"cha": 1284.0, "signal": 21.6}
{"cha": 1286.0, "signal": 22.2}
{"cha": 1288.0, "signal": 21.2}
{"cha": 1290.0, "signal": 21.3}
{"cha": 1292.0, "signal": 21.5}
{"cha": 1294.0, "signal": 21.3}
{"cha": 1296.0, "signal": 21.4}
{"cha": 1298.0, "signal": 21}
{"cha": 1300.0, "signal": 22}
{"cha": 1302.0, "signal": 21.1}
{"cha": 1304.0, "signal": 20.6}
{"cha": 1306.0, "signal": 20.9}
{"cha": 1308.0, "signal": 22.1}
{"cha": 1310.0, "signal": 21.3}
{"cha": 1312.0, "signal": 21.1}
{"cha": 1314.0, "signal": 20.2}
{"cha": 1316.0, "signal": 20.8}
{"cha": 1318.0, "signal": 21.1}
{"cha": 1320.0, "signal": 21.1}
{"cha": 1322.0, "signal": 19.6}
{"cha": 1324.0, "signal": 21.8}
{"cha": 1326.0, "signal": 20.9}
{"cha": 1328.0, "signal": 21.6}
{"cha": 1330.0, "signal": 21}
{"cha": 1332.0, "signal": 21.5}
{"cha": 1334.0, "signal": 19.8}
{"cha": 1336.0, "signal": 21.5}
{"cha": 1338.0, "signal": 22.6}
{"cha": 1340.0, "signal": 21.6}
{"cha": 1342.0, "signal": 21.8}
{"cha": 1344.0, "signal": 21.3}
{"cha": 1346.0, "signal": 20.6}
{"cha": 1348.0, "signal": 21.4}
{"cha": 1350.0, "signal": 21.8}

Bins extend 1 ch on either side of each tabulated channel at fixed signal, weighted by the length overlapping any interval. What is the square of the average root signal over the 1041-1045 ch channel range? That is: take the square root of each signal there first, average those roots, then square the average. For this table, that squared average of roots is 22.9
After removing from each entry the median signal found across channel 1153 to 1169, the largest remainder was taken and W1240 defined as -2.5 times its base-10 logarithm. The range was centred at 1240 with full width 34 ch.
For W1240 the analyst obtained -1.4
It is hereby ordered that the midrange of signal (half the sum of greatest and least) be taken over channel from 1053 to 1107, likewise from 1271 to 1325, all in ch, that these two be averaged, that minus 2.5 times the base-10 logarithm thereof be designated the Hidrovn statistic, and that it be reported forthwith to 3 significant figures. -3.32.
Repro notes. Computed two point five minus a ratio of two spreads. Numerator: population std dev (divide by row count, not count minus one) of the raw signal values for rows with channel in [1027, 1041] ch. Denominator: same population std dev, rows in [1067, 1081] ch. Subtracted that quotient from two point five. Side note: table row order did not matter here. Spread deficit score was 1.8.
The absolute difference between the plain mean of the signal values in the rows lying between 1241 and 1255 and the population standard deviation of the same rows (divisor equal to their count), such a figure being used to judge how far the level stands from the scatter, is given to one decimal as 20.9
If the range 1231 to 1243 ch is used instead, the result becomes 14.5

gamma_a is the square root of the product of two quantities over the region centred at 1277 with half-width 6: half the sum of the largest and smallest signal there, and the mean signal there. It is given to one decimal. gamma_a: 21.3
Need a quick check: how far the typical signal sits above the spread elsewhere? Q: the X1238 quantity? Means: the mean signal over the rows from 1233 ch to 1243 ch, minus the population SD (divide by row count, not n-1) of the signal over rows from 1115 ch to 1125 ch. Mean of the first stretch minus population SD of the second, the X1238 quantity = 17.3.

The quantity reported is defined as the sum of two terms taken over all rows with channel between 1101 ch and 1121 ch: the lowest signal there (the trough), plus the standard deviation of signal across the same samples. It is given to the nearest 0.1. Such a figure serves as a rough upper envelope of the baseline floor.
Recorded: 21.2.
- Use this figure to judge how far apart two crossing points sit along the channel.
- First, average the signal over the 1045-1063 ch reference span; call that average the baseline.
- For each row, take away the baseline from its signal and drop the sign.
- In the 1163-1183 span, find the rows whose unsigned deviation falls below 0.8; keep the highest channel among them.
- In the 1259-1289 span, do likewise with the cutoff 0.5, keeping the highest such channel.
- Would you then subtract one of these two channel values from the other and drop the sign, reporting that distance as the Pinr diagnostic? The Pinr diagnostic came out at 104 ch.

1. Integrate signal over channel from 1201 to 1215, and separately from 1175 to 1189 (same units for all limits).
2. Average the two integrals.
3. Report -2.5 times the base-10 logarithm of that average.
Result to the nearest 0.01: -6.18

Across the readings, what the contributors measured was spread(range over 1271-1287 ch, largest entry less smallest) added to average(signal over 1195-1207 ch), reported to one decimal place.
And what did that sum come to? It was 22.9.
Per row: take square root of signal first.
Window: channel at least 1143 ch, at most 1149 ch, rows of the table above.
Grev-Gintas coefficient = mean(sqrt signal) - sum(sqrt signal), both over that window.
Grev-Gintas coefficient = -9.37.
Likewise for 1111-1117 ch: -9.35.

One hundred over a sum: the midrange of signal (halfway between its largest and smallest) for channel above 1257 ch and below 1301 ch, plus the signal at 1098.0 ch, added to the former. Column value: 2.25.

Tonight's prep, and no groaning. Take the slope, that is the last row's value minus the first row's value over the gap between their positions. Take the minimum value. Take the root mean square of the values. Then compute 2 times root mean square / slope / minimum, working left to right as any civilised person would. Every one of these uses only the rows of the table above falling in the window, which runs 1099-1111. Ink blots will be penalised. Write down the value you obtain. -52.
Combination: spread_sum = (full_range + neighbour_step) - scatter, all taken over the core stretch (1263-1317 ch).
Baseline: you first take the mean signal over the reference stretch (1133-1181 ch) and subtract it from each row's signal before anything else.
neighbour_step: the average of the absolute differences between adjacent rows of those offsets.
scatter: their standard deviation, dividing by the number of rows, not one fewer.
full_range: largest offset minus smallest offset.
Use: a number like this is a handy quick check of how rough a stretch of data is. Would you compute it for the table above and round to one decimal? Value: 2.0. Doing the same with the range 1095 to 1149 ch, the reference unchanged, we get 2.4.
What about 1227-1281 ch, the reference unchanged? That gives 10.6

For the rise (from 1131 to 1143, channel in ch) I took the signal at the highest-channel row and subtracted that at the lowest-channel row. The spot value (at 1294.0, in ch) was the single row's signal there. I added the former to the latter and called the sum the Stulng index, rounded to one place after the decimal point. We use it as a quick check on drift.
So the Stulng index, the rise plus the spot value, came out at 21.6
